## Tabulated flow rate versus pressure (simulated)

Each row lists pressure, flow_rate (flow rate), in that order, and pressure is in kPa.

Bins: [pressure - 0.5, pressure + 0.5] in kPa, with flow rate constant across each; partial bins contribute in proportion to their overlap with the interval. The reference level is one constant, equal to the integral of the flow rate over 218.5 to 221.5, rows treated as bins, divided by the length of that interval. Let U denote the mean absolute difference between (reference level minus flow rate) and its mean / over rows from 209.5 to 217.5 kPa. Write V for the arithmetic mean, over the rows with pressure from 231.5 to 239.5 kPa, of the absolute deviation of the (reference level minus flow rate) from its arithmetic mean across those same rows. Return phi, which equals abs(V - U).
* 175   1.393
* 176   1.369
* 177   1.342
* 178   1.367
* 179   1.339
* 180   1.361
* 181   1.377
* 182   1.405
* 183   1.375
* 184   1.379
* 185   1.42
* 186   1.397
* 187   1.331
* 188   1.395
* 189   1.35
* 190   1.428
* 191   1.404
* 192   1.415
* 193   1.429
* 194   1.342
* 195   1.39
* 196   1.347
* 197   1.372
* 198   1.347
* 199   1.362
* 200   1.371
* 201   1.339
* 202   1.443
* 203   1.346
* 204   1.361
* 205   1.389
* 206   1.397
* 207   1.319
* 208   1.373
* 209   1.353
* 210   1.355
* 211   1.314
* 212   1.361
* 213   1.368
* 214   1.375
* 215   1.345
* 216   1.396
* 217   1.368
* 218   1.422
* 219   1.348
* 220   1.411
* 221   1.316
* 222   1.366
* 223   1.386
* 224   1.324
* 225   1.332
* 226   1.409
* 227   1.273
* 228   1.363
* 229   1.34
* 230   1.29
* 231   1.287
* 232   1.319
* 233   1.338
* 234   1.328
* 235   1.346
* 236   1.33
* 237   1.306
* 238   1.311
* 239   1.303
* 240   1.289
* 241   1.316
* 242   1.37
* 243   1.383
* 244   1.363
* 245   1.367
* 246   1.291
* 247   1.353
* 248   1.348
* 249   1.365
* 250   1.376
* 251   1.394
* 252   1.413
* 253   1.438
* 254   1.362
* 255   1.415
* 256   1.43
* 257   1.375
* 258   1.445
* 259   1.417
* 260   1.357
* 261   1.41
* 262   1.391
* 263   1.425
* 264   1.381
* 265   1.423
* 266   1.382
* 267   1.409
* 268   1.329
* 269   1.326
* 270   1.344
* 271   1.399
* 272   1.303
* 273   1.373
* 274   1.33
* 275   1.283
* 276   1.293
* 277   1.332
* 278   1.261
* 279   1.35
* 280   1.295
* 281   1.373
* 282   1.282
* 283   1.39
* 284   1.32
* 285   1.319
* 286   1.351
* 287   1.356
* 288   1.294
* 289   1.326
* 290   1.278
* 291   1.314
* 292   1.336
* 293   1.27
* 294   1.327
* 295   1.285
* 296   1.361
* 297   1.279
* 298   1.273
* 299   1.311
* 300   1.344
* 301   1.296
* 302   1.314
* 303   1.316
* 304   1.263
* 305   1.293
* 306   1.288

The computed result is 0.004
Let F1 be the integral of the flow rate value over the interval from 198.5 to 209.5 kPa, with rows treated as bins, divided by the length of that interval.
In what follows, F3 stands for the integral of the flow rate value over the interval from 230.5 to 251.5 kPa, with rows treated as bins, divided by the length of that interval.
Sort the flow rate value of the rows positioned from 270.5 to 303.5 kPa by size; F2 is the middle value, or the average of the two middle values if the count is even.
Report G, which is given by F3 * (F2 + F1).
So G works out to 3.59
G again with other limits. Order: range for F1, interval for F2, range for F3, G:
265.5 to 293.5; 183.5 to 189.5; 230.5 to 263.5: 3.70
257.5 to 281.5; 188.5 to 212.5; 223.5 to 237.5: 3.61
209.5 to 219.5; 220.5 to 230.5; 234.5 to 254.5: 3.65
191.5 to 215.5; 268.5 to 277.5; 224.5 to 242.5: 3.57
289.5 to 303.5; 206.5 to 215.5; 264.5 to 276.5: 3.59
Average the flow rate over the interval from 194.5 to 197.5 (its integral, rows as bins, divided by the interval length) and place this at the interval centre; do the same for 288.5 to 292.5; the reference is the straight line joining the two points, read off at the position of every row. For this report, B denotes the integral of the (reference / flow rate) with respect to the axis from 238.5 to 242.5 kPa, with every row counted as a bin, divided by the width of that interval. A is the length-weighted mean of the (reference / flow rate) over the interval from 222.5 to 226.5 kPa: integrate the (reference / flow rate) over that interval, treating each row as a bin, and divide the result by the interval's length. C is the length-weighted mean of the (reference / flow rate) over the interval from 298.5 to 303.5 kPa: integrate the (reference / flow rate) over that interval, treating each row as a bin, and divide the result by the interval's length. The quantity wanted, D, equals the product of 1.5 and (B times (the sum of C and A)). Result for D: 3.04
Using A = 0.99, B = 1.02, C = 0.99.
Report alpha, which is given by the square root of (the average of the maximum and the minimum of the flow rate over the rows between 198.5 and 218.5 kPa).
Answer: 1.17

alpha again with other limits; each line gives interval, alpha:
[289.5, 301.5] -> 1.15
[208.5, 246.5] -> 1.16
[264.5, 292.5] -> 1.16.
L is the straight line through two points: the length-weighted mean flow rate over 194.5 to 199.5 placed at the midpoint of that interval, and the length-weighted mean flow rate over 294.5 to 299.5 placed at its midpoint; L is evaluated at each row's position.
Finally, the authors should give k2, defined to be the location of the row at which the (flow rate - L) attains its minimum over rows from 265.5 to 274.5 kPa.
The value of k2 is 272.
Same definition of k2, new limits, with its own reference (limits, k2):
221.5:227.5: 227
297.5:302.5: 298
